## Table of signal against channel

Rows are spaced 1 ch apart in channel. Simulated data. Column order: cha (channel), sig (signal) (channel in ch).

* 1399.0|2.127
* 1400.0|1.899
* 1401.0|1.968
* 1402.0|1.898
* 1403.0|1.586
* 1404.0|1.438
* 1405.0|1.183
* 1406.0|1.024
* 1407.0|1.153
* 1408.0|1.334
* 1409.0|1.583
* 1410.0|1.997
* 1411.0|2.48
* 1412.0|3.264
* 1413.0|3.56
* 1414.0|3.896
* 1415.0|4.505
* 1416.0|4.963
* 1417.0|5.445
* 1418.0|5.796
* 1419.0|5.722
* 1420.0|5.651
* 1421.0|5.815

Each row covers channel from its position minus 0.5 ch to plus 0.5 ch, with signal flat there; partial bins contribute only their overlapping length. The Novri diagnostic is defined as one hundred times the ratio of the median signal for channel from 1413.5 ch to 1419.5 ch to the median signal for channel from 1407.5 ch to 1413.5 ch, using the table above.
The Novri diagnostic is 232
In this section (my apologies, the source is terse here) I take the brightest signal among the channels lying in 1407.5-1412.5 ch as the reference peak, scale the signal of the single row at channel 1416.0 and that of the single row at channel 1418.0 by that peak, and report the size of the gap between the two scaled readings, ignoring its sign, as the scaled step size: 0.26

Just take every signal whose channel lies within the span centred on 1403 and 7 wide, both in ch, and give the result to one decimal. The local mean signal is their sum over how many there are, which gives 1.6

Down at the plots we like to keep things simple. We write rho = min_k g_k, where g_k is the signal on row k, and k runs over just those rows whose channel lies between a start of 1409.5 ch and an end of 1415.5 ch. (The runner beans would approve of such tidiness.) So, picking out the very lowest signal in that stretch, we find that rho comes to 1.997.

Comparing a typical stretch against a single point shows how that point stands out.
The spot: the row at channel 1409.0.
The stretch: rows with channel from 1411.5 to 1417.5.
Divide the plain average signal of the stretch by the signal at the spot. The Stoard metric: 2.7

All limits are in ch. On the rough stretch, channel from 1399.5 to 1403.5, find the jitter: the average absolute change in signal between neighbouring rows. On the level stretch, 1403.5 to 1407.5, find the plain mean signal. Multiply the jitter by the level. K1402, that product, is 0.18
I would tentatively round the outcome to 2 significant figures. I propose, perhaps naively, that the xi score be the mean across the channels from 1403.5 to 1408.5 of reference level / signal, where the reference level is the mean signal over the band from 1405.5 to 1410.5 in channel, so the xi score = 1.2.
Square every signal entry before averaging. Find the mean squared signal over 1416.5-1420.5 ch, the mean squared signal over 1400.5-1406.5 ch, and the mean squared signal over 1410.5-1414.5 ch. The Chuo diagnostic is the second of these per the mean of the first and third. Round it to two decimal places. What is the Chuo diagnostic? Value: 0.11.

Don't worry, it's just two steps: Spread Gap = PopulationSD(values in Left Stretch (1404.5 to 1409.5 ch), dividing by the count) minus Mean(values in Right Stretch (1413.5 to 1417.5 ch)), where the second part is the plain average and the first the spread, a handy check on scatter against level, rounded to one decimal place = -4.5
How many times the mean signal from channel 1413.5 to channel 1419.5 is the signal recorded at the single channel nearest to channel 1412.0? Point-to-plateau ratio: 0.65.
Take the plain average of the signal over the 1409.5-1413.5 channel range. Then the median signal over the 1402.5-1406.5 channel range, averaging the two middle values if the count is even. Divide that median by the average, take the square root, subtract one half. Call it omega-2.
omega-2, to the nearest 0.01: 0.18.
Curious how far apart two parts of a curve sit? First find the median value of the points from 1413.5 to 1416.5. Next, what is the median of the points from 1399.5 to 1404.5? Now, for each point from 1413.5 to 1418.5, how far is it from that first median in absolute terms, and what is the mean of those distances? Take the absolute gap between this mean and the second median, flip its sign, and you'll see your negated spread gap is -1.24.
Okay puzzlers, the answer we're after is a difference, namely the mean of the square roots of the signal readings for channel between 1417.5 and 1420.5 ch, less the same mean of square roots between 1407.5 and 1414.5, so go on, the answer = 0.8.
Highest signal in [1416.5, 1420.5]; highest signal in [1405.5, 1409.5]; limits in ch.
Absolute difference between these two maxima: 4.2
